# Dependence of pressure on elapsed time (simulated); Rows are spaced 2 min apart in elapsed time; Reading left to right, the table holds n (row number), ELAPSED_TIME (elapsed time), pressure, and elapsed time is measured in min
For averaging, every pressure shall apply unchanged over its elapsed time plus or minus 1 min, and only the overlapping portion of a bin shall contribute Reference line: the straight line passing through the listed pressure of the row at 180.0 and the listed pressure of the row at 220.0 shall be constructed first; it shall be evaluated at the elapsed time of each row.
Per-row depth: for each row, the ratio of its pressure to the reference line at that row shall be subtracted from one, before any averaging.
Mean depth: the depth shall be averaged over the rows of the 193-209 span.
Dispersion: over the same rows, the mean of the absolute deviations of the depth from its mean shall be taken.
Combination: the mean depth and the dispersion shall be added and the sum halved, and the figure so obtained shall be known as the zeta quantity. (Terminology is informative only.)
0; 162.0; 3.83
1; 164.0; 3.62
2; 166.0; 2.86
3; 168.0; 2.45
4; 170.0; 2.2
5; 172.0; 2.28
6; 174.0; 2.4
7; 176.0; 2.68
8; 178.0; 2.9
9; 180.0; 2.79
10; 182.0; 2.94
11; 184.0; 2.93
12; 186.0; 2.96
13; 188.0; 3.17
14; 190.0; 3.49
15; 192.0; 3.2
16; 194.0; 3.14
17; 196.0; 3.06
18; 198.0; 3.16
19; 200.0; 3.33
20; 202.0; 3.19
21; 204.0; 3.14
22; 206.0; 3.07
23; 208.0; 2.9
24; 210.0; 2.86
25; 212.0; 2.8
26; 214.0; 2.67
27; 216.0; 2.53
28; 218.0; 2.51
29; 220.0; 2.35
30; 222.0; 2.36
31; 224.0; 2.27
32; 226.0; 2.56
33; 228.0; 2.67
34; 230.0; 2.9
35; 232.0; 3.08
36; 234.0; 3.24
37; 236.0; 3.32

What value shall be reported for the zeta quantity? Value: -0.094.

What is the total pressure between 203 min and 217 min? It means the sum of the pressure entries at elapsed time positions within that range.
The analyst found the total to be 20.0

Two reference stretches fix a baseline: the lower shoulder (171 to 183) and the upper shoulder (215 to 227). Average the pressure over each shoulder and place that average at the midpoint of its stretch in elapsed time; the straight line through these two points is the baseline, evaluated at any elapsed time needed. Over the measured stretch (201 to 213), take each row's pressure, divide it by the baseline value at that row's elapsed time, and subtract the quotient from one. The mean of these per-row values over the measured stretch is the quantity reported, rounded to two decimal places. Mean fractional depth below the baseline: -0.19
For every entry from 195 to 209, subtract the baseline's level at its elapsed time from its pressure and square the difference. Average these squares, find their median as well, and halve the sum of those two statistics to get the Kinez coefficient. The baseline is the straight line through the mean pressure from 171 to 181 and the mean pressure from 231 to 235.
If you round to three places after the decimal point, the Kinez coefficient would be 0.078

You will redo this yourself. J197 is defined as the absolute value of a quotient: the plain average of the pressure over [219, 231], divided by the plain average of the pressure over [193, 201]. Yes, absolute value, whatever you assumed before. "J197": 0.79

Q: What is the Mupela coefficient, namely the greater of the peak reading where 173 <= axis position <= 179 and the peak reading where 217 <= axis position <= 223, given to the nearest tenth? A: 2.9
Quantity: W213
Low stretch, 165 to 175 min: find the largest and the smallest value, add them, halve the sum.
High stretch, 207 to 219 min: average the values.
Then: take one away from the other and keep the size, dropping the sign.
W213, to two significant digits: 0.18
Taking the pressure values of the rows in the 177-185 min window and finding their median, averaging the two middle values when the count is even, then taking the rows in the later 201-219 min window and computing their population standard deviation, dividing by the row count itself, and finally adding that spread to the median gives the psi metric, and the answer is 3.15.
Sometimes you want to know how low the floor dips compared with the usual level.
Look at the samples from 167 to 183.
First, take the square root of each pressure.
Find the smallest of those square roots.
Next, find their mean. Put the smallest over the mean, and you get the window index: 0.925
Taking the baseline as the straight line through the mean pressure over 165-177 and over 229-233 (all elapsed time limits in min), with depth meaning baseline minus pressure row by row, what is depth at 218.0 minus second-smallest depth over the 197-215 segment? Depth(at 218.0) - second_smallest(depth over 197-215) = 0.82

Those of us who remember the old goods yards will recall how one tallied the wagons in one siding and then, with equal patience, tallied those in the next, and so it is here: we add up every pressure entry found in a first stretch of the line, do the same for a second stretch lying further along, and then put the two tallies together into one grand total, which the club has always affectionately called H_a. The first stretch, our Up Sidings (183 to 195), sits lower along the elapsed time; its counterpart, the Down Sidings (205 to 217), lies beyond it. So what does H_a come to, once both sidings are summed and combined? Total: 35.7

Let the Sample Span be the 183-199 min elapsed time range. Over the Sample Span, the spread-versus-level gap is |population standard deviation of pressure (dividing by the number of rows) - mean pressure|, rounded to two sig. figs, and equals 3.0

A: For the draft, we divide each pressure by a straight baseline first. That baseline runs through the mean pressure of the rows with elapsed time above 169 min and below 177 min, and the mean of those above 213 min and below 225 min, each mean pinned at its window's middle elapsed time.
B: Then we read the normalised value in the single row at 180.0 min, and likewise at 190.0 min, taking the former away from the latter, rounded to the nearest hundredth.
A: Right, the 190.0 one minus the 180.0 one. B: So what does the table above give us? 0.28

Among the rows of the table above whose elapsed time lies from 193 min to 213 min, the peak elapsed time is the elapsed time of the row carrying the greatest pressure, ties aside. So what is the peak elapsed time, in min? 200.0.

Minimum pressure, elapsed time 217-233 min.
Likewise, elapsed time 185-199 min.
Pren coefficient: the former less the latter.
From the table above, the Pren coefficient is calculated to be -0.7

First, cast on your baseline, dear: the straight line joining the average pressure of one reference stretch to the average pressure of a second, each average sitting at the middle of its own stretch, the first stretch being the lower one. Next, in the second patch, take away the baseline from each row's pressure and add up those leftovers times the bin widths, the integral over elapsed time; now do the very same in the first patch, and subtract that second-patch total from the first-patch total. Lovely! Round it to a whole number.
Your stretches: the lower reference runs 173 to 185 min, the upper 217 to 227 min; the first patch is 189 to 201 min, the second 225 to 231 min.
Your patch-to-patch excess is 5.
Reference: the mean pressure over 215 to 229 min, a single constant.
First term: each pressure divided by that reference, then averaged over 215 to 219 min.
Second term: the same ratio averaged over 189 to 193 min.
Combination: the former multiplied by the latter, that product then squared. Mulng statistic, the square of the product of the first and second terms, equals 1.93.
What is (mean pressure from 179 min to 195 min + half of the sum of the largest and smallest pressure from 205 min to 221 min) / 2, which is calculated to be 2.89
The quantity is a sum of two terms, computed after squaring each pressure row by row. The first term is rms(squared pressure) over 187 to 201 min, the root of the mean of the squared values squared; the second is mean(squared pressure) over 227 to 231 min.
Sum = 18.2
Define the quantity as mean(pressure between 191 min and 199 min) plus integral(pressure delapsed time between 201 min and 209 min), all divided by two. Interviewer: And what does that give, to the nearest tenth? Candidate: 13.9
